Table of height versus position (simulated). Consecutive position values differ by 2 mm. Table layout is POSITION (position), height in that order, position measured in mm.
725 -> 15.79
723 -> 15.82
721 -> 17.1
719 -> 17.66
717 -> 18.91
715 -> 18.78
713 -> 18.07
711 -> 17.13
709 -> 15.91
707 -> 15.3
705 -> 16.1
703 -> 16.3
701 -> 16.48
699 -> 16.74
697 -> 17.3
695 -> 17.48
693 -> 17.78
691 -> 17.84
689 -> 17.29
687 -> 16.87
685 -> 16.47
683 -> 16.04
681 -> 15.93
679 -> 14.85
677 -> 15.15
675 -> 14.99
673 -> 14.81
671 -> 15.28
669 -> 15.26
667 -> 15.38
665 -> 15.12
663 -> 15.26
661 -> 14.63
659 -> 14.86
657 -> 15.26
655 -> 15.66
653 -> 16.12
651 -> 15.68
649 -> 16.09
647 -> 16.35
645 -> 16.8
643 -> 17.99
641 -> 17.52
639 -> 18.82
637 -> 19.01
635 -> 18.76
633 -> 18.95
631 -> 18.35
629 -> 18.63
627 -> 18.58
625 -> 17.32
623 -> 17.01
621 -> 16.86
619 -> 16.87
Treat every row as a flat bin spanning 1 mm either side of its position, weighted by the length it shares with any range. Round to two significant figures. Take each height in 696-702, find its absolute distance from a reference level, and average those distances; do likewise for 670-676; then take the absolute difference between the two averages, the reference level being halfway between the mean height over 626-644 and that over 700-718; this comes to 1.8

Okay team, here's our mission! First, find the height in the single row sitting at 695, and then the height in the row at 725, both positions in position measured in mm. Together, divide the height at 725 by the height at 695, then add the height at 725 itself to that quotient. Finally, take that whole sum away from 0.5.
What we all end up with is -16.2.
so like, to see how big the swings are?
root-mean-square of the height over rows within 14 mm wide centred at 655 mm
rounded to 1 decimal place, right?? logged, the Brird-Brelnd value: 15.5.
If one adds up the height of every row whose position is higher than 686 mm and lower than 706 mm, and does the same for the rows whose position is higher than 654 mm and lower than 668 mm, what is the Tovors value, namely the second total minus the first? -64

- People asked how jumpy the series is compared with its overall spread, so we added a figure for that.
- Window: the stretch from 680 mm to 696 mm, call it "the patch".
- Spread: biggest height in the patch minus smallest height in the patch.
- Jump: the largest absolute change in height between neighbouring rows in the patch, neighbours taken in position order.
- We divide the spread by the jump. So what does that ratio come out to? 3.5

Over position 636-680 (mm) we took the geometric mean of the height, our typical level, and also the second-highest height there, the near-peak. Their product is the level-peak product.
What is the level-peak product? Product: 299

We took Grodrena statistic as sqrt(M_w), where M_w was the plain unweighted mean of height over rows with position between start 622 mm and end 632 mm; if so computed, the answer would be 4.24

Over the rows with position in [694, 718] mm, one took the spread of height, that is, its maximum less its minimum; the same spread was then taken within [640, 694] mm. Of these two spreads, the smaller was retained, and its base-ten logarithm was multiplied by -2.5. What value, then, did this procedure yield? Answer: -1.3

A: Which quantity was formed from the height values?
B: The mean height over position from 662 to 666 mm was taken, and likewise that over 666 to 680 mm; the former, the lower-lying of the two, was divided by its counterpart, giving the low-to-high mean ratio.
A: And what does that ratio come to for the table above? 1.01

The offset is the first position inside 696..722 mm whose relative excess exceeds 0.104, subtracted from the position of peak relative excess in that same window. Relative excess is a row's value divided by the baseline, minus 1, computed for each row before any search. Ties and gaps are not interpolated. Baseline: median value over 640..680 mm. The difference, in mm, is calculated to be 20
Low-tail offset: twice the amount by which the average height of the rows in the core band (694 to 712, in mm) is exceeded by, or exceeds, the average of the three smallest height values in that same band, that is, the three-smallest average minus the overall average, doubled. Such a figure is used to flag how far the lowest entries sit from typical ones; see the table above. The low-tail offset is -1.5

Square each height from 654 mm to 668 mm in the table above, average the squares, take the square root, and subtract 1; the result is 14.2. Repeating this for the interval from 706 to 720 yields 16.4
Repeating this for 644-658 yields 15.0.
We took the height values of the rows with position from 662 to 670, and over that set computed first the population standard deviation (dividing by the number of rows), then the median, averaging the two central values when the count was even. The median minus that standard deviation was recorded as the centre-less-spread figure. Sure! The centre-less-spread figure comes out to 15.2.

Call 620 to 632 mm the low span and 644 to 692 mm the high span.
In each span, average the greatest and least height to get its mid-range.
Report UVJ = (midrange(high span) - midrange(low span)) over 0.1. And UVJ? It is -15.1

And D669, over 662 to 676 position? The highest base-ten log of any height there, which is 1.19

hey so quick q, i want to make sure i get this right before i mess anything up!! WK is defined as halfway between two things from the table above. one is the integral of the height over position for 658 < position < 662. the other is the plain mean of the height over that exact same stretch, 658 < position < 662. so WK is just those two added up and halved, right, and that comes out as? 37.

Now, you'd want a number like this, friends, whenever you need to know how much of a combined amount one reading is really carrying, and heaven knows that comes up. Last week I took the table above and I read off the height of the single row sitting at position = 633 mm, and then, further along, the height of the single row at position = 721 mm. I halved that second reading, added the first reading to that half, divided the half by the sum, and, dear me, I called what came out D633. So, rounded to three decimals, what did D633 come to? 0.311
